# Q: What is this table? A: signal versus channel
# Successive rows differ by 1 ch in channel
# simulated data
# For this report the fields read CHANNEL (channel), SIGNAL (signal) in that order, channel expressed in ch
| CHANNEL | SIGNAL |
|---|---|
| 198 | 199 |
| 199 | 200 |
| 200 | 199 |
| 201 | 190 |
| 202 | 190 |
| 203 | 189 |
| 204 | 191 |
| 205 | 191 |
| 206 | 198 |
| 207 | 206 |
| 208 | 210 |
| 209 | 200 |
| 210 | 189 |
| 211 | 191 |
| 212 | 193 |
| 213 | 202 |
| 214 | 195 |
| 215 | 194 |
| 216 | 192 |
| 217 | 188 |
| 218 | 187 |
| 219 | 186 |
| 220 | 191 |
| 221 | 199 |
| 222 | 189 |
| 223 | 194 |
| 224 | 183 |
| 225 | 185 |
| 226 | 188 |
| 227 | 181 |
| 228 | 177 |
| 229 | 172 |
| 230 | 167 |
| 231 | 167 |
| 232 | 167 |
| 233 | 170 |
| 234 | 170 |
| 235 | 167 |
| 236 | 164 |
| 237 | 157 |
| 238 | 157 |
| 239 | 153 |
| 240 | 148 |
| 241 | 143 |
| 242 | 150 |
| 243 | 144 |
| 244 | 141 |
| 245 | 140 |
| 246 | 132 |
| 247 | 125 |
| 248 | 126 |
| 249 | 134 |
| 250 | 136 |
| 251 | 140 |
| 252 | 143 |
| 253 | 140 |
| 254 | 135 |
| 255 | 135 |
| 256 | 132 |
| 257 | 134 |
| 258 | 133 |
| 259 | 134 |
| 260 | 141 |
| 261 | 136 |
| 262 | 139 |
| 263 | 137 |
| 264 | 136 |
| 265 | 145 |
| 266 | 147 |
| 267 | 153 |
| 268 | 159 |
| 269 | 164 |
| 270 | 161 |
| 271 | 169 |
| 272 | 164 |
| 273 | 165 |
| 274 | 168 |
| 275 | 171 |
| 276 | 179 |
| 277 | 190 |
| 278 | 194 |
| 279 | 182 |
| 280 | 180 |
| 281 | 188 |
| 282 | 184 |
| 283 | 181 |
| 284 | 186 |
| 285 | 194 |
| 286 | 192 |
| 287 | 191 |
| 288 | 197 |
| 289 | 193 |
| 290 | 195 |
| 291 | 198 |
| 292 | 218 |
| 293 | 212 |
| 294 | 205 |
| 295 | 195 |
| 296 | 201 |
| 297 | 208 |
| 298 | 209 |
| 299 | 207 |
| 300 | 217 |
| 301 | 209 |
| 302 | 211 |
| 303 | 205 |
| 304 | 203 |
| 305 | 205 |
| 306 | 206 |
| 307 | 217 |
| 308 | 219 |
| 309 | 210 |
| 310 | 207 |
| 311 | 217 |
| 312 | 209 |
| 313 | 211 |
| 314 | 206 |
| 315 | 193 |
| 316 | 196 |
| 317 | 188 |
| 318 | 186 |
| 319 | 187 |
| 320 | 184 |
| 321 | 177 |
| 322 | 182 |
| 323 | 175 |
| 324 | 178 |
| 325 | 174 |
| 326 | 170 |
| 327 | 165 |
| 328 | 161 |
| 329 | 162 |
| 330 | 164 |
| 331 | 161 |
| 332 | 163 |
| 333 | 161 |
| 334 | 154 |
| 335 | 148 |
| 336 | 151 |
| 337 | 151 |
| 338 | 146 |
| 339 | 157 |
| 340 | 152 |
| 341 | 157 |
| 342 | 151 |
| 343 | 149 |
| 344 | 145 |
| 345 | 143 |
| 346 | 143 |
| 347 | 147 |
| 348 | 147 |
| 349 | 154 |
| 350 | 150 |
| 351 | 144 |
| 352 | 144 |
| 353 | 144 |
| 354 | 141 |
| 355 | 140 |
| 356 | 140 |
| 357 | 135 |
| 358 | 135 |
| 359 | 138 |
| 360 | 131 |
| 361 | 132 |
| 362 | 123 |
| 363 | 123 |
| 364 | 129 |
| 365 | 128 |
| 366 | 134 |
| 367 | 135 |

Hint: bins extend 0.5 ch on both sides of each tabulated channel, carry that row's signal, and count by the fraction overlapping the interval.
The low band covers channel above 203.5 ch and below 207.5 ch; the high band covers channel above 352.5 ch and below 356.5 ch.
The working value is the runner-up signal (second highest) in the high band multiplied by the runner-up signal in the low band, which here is 27918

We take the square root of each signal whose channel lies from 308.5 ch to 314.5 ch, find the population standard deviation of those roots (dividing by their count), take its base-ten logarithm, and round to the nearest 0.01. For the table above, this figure -0.91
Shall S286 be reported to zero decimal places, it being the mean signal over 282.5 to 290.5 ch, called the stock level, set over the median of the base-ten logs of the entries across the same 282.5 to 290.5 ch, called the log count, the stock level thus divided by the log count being 84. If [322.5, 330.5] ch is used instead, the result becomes 76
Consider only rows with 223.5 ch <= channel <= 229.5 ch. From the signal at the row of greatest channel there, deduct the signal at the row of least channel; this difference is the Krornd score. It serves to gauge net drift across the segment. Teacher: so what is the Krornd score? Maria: -11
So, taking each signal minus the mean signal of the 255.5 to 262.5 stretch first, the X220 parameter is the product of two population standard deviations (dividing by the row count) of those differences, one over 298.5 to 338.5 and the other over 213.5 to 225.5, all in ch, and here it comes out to 103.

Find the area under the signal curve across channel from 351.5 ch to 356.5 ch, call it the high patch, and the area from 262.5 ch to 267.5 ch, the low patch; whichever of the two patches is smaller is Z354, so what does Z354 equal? 709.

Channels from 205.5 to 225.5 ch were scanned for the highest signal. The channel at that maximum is 208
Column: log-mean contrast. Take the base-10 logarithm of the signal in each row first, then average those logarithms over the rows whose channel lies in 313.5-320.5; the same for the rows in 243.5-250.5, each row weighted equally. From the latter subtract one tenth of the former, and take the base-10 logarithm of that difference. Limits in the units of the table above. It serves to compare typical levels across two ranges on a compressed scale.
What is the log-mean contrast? 0.2780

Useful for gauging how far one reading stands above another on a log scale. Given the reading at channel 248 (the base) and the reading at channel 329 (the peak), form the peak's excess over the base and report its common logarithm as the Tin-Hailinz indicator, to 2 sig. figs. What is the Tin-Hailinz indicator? 1.6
